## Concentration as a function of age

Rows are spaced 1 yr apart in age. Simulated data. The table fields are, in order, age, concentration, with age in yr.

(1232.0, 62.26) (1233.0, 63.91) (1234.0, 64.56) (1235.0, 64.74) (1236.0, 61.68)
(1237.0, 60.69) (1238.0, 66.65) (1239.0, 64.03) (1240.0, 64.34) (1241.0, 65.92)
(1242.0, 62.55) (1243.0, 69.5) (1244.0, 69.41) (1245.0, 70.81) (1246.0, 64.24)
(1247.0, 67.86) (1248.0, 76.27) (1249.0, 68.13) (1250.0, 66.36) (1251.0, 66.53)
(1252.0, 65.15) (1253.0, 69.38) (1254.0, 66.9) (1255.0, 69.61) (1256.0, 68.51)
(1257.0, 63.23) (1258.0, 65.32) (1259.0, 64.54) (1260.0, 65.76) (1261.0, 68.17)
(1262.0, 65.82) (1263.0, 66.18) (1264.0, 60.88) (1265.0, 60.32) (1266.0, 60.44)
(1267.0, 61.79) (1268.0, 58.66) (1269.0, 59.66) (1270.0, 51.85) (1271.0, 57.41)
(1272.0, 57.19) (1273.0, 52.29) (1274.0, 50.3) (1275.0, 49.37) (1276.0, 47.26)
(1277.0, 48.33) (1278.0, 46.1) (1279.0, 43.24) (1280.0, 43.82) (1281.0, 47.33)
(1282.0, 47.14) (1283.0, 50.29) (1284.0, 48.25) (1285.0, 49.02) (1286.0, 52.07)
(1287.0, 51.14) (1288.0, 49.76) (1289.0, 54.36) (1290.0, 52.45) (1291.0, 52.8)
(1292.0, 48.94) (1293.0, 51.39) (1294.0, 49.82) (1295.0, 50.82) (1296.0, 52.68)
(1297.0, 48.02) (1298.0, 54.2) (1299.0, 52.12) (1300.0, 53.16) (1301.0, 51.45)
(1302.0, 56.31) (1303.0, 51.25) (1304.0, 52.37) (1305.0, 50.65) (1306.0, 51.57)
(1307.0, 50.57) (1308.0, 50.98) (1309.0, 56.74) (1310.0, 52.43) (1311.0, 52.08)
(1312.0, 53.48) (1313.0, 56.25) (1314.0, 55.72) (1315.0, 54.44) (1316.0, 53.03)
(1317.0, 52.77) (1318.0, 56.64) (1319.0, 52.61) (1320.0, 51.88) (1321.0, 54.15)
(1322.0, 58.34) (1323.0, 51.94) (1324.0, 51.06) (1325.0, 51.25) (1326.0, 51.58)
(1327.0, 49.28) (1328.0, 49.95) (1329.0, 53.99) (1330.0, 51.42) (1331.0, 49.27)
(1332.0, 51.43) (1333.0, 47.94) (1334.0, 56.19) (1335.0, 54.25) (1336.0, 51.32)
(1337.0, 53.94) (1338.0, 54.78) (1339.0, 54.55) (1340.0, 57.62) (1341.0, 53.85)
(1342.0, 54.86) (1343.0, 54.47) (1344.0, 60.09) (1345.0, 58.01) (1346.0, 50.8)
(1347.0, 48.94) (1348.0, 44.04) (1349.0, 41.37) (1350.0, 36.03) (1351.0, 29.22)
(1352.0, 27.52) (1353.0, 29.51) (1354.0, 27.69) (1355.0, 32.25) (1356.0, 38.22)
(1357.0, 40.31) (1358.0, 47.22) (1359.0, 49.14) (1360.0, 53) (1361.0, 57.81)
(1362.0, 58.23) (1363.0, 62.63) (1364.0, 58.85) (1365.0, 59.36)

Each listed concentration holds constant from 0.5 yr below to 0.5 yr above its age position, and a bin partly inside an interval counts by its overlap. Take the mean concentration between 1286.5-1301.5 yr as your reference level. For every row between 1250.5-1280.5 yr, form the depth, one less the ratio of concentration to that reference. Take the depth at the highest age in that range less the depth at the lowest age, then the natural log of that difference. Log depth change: -0.8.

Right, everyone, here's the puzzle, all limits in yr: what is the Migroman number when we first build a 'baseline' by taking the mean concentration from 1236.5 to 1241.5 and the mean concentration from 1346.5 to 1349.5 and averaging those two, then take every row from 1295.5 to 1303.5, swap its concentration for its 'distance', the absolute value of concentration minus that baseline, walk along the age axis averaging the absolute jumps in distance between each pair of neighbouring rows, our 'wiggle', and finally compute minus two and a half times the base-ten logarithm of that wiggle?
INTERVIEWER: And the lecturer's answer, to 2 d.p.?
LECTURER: -1.06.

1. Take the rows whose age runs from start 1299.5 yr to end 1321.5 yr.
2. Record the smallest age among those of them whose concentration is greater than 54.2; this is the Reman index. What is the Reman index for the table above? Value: 1302.0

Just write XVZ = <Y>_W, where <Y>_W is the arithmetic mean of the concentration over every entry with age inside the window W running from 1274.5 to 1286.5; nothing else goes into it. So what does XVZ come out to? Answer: 48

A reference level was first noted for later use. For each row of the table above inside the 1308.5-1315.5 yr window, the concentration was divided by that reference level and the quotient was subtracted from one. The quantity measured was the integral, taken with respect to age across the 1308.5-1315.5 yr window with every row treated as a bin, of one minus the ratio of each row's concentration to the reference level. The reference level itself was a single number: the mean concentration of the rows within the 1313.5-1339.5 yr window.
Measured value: -0.2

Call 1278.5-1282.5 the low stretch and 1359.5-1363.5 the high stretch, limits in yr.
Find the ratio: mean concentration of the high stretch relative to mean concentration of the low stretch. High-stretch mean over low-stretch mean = 1.3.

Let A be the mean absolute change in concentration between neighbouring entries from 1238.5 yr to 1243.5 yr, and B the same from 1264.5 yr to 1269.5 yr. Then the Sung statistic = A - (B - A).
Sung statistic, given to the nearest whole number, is 5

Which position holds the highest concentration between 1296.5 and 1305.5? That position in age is 1302.0 yr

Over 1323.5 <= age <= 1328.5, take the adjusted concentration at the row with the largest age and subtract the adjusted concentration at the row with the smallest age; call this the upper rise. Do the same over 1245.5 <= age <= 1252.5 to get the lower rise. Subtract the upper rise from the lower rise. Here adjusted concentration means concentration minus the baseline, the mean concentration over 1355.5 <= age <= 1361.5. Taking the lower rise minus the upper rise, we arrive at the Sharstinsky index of 2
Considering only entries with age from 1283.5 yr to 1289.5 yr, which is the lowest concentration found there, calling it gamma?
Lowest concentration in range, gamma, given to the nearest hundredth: 48.25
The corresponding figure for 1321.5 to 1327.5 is 49.28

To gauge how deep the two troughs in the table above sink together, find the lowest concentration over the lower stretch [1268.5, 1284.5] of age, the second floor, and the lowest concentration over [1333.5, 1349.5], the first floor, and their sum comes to 85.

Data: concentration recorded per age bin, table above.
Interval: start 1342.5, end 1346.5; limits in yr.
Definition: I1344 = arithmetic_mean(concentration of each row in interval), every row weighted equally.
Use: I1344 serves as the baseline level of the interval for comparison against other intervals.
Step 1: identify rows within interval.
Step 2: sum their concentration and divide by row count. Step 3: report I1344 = 56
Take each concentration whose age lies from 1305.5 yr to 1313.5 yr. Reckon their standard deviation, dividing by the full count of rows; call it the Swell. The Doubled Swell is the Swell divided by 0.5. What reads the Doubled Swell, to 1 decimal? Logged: 4.4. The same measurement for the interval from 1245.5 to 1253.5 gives 7.0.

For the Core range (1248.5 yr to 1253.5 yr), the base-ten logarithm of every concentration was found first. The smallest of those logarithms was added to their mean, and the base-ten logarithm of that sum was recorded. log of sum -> 0.561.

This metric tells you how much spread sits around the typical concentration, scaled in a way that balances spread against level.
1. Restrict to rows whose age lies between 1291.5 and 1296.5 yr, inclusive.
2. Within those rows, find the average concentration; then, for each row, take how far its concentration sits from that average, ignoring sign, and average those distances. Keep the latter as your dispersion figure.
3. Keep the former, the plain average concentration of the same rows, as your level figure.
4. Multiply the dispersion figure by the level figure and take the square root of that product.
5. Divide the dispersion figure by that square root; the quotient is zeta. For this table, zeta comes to 0.146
